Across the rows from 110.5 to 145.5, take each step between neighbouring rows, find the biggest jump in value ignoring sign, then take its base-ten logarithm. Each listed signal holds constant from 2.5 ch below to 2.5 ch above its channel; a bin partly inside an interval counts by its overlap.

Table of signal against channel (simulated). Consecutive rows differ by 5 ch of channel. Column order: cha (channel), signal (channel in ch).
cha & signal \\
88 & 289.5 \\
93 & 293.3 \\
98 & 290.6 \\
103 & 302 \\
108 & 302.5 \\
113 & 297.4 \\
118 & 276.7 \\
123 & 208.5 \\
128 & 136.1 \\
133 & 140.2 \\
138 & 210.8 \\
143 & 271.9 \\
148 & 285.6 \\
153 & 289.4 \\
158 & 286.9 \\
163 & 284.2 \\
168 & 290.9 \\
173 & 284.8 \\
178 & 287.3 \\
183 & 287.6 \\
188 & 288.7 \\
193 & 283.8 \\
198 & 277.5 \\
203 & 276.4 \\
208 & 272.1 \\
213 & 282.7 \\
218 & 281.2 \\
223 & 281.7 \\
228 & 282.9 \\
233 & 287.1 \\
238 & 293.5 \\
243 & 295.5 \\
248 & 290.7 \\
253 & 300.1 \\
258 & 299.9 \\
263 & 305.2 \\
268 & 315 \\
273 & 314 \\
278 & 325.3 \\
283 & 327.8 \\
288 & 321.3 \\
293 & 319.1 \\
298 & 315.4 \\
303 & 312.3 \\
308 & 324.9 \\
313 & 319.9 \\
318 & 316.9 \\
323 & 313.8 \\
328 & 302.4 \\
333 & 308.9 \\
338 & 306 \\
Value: 1.9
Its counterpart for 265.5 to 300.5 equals 1.1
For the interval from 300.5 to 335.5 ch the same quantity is 1.1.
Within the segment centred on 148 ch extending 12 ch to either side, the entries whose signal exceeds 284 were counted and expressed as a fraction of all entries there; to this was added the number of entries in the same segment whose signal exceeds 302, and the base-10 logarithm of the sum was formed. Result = -0.22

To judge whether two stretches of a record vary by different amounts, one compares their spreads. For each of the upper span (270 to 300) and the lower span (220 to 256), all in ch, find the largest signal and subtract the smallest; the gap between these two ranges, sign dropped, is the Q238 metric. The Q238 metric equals 5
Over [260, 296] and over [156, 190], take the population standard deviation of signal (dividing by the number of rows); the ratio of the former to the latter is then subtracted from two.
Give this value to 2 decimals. -1.36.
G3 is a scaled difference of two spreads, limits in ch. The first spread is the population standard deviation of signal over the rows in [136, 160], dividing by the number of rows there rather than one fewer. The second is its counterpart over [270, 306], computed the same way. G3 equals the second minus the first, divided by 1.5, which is -16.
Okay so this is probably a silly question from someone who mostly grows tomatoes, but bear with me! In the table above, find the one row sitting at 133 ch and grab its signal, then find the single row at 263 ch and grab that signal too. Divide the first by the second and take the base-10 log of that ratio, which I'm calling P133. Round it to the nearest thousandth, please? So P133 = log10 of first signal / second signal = -0.338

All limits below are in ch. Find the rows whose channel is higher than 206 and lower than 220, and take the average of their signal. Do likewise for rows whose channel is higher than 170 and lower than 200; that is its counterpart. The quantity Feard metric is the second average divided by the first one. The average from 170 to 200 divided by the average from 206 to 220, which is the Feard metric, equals 1.023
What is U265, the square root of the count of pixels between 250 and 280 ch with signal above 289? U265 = 2.45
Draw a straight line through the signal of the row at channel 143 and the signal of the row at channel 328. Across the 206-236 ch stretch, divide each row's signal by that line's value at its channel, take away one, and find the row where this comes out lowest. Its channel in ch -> 208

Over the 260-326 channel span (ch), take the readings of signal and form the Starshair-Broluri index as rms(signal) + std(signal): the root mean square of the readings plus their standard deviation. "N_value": 324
